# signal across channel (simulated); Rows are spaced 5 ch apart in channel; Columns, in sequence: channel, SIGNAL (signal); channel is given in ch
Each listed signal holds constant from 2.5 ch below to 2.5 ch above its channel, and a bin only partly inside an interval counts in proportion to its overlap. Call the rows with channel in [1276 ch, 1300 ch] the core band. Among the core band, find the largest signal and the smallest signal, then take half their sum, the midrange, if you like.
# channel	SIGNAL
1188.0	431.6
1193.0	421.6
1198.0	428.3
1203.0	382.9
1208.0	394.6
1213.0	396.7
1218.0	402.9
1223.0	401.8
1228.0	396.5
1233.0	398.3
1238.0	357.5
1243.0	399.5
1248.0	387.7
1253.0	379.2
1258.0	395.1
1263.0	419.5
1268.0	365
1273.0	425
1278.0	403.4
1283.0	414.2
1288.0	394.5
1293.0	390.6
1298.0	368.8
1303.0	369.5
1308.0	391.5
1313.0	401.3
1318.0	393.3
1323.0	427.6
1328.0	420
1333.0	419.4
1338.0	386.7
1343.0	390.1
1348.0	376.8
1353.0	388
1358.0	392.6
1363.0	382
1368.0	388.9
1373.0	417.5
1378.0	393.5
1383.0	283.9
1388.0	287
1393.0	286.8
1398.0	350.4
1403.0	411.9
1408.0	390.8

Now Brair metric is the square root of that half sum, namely 19.79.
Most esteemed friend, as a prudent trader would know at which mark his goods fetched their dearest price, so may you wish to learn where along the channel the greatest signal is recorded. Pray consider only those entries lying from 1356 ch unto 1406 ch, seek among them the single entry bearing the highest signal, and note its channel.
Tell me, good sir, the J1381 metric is 1373.0 ch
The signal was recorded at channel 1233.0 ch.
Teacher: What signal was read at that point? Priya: 398.3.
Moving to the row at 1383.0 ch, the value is 283.9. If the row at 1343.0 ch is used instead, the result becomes 390.1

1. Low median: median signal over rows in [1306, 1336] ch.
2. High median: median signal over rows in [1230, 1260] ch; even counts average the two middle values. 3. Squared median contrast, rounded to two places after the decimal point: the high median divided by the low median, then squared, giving 0.91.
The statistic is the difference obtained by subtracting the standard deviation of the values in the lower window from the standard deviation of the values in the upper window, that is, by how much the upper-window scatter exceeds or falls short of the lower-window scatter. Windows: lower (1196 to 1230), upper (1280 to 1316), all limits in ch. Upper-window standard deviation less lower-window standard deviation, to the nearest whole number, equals 2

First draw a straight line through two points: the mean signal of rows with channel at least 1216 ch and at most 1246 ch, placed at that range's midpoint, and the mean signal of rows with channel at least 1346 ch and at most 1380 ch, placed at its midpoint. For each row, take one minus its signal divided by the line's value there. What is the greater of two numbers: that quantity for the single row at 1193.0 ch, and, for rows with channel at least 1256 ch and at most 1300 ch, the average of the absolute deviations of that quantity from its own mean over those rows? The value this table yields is 0.041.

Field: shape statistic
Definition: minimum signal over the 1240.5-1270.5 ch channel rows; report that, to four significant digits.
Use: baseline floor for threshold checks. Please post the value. 365.0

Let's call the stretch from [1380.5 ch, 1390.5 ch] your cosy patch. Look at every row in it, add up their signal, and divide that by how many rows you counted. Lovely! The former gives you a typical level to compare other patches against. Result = 285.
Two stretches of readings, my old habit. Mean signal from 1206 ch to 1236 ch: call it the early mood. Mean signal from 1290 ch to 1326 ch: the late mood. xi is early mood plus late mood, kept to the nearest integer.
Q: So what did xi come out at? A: 790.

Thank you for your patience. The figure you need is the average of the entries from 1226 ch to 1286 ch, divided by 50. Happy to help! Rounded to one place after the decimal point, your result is 7.9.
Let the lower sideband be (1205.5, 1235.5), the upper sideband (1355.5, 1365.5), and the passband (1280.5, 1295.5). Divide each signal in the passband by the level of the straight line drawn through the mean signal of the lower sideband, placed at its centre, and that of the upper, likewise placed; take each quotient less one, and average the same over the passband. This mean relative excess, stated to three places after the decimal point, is 0.017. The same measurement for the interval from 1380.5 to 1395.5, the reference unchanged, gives -0.258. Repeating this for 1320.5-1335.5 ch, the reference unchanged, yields 0.083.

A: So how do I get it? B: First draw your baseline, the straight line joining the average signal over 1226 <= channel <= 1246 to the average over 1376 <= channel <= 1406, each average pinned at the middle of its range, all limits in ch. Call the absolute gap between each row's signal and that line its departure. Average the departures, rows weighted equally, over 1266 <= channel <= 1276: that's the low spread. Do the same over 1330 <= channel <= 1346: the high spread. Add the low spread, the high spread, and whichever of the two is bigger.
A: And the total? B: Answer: 122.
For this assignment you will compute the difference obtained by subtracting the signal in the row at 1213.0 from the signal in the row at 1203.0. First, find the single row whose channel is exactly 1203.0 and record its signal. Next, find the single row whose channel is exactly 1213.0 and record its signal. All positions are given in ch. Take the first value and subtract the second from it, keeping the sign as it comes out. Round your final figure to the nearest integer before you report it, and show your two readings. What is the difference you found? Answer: -14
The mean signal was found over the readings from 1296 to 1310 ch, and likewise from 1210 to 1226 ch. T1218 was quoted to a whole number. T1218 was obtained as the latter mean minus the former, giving 24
